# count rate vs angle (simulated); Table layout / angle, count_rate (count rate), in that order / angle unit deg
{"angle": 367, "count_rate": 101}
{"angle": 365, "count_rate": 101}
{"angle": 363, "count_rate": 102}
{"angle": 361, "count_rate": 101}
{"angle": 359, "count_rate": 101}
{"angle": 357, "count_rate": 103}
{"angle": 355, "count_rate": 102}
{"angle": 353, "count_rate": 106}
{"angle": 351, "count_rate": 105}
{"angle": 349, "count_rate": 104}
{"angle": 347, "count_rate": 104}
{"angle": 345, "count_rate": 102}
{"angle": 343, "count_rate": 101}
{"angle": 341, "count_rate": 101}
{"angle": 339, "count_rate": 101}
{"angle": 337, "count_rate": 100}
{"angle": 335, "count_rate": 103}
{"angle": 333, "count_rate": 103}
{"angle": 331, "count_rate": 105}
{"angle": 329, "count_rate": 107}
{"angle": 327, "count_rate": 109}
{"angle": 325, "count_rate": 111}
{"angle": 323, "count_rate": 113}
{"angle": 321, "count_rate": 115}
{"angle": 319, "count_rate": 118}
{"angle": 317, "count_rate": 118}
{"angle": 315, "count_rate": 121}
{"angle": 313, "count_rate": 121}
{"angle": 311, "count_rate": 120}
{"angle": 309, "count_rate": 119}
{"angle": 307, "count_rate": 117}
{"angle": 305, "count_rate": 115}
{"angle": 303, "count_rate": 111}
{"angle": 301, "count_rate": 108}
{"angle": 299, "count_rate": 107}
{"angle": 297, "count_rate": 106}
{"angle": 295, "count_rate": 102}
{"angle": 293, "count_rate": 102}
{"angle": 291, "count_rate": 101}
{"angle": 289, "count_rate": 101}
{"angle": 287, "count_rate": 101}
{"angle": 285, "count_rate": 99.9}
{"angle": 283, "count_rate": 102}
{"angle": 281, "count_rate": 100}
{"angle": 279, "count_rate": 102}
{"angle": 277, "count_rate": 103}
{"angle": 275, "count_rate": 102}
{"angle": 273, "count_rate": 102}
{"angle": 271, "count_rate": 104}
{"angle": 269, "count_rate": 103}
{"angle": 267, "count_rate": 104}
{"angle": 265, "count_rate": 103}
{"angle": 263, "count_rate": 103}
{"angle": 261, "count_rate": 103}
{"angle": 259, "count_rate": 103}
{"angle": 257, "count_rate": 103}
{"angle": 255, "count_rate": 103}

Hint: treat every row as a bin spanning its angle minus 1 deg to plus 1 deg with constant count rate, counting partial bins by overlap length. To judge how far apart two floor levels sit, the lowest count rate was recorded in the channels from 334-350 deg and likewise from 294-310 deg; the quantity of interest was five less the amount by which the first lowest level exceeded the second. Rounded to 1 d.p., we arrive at 7.0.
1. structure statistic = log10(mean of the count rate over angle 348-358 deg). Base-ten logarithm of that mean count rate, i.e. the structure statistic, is 2.02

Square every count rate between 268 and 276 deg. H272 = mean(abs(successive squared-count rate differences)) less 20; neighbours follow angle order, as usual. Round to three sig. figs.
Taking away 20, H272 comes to 186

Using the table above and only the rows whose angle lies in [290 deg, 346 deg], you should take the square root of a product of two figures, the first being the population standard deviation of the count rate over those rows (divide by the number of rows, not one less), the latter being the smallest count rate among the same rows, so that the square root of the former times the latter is 27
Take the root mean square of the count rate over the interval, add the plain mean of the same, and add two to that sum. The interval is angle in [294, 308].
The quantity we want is 221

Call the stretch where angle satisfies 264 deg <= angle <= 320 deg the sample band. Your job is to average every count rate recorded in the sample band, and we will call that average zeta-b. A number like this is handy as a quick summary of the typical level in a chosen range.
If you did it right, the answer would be 108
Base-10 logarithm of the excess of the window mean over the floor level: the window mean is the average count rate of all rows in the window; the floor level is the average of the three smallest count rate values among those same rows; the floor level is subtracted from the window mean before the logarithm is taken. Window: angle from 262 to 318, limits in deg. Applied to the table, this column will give 0.83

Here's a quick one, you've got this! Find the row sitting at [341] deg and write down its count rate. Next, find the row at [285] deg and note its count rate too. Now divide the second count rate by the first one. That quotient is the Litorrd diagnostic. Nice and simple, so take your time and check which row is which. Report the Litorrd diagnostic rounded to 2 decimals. 0.99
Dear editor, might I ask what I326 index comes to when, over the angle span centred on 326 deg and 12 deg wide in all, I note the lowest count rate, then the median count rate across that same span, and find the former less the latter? -5.0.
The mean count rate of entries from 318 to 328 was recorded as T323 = 113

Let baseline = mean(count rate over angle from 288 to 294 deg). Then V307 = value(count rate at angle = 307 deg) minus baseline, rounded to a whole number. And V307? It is 16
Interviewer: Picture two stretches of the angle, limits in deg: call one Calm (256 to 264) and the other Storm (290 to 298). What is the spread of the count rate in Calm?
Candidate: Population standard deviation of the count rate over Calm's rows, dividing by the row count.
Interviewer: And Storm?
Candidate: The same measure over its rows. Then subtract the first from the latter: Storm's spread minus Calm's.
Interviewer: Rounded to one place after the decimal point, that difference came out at 1.9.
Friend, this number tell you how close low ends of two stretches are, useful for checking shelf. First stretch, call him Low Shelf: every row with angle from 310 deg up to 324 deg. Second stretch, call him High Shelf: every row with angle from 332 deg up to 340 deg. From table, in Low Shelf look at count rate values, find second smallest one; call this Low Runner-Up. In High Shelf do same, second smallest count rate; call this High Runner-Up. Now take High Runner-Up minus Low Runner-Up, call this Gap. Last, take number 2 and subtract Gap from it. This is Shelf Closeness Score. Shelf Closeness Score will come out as 16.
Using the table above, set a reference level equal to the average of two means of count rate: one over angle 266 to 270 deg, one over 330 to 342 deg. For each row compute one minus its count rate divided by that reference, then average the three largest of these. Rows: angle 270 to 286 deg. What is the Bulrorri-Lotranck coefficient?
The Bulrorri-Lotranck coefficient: 0.021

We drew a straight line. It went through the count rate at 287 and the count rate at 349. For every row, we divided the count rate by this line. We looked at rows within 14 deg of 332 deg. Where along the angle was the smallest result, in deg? 337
